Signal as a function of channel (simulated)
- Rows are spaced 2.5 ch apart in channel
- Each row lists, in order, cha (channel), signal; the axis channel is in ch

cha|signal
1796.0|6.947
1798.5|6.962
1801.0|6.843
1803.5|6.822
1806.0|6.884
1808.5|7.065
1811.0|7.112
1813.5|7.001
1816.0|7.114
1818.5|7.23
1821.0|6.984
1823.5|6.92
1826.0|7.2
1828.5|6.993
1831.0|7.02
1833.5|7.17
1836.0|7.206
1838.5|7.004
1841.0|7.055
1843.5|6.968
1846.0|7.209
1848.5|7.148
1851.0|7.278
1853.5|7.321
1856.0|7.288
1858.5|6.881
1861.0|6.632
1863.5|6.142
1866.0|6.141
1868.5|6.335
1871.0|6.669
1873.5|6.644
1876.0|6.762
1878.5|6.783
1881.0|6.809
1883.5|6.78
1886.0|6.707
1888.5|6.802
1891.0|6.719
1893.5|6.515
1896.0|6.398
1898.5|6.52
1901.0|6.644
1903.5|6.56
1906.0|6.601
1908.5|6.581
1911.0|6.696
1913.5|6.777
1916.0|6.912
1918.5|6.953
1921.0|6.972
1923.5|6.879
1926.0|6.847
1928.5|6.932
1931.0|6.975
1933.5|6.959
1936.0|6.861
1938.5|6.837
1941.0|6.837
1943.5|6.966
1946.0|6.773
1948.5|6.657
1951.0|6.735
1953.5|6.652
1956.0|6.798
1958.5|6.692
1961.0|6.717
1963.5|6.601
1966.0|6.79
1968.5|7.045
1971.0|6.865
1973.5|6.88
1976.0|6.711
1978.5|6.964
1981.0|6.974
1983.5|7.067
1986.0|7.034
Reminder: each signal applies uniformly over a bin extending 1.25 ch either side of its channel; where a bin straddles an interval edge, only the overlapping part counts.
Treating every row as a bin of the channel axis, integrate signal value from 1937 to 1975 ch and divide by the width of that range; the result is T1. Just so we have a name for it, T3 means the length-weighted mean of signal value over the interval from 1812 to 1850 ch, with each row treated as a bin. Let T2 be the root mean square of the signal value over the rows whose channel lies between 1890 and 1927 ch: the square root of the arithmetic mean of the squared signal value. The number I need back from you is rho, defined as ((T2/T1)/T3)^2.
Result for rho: 0.0195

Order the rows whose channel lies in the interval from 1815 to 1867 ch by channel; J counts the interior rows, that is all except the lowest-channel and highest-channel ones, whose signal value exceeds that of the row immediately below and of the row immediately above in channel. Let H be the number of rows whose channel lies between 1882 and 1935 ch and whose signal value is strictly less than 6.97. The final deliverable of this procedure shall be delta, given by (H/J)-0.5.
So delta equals 2.67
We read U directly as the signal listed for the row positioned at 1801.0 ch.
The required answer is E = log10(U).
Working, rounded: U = 6.843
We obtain 0.835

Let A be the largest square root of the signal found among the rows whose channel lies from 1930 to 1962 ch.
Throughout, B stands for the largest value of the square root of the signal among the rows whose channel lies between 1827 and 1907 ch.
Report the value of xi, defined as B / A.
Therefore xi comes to 1.02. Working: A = 2.64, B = 2.71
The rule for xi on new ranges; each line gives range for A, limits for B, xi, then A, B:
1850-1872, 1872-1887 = 0.96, 2.71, 2.61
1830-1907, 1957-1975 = 0.98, 2.71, 2.65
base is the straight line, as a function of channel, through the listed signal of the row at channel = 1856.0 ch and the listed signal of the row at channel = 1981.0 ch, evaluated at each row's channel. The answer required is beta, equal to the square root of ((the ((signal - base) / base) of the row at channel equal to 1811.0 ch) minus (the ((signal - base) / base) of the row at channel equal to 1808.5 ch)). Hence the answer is 0.085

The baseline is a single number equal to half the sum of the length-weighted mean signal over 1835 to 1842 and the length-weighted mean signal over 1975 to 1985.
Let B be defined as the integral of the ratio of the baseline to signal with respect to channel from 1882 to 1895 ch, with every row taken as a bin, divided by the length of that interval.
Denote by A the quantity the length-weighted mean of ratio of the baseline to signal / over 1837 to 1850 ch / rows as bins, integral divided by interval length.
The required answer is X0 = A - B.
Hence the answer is -0.057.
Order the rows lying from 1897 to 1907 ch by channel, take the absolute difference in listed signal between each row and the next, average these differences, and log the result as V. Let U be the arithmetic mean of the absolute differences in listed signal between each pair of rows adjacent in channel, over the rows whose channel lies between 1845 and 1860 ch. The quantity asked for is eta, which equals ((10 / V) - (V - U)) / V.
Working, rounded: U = 0.135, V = 0.08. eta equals 1452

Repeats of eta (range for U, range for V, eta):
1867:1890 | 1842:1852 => 482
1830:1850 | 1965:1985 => 515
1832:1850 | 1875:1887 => 7209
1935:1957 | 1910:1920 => 1363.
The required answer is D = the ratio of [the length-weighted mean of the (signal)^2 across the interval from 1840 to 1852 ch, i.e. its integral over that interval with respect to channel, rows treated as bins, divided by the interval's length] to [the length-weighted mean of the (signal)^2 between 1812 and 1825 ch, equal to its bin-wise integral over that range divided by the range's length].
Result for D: 1.02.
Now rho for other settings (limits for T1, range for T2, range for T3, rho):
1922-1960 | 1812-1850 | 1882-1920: 0.0241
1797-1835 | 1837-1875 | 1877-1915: 0.0215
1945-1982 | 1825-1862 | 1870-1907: 0.0246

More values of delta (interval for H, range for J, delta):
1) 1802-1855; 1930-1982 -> 0.17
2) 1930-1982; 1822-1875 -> 2.50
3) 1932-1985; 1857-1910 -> 3.10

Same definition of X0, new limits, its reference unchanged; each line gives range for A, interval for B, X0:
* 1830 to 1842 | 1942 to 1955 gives -0.049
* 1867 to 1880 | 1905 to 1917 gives 0.013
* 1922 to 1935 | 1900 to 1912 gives -0.047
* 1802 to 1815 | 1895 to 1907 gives -0.066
